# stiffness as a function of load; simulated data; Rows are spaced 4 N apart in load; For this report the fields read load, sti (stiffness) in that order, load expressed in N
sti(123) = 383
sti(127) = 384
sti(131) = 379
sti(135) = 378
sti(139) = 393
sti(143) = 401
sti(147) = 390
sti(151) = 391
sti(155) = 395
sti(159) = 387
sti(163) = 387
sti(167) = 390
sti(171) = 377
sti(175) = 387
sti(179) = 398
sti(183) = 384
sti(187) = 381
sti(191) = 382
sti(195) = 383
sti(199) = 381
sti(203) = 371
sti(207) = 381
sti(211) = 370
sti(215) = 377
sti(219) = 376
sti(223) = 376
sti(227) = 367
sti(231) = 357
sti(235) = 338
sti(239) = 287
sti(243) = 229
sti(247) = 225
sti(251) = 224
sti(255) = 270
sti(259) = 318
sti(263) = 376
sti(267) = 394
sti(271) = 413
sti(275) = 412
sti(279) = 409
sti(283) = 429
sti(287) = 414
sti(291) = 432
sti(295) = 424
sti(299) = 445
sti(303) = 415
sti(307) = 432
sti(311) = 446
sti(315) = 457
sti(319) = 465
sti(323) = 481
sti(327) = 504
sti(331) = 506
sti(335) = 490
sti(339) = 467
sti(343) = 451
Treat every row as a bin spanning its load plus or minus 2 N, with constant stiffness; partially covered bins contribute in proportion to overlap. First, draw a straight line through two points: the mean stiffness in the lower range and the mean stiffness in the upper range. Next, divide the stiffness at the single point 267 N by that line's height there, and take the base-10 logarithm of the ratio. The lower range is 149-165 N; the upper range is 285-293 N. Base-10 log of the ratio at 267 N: -0.03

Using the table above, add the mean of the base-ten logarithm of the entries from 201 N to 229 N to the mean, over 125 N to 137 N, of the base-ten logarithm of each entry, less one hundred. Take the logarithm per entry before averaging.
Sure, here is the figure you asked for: -94.8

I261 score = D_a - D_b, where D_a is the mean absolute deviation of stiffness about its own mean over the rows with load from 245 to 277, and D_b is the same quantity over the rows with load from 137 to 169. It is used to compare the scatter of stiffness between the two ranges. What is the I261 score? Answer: 66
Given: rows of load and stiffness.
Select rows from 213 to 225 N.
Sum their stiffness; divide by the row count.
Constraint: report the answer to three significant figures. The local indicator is 376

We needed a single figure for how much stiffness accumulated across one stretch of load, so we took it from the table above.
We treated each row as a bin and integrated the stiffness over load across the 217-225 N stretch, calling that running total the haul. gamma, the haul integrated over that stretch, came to 3008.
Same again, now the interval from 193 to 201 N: 3056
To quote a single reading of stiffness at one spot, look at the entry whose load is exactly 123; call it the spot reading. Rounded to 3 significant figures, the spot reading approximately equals 383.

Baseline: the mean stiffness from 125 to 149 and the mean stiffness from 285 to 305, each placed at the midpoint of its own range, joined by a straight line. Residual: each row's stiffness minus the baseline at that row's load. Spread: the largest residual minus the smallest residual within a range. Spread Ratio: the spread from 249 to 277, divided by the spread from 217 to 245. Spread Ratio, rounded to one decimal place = 1.2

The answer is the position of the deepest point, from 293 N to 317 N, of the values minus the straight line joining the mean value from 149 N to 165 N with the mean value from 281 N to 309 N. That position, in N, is 303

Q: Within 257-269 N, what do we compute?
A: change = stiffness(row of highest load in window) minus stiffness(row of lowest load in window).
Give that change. 76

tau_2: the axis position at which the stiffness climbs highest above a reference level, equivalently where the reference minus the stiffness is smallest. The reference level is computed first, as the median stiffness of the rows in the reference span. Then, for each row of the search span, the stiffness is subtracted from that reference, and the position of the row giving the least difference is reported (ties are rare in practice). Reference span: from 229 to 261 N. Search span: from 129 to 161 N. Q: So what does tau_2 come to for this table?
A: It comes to 143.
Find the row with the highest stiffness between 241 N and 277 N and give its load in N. 271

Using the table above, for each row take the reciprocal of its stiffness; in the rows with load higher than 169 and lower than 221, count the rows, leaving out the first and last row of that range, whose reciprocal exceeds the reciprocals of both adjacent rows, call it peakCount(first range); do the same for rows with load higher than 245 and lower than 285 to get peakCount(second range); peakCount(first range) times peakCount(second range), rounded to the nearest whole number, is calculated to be 6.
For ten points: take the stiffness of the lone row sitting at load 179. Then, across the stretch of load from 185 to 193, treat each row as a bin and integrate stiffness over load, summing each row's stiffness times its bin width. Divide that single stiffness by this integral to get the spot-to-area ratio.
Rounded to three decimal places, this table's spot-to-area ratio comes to 0.130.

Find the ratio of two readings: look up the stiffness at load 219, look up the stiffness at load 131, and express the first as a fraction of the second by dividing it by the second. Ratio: 0.99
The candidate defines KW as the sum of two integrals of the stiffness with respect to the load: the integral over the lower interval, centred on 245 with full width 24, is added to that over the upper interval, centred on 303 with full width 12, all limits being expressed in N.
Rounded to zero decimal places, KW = 11460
